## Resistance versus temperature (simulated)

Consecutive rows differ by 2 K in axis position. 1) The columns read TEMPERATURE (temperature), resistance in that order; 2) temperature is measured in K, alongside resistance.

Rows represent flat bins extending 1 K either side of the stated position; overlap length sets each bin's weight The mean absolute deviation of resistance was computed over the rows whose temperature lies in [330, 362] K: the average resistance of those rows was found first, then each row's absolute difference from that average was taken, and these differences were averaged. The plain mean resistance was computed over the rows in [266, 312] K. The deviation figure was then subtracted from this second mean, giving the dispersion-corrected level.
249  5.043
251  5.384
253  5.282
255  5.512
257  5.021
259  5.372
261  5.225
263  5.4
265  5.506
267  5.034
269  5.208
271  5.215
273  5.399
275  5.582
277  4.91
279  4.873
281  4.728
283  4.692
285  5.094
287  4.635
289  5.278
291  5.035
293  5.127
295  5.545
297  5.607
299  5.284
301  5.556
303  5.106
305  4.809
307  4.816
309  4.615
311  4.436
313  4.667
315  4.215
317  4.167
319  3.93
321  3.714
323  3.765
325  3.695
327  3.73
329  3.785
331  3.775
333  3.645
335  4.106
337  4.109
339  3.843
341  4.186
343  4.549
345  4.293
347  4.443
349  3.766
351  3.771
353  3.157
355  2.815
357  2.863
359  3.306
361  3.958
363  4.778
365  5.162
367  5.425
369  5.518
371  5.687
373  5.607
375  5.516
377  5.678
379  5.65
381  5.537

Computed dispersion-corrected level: 4.7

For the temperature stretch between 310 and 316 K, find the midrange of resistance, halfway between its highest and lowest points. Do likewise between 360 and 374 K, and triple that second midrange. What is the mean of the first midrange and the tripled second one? 9.5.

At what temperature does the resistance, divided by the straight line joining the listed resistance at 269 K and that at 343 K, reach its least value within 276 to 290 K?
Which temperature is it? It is 287 K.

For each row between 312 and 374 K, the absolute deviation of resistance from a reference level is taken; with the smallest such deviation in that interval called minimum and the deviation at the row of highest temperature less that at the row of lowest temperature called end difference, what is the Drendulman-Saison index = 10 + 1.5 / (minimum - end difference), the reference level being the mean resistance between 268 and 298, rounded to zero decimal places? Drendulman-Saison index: 101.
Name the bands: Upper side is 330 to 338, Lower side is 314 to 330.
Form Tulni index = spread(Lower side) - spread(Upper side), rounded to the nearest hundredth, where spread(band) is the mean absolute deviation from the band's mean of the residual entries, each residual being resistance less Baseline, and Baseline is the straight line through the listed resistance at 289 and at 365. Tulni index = -0.04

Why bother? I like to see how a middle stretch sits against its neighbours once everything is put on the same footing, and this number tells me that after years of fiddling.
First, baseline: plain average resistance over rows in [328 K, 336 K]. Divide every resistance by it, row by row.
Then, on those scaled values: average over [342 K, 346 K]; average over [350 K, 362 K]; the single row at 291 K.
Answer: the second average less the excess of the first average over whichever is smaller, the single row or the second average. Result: 0.58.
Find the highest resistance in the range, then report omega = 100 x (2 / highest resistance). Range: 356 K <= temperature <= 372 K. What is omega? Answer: 35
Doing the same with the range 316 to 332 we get 48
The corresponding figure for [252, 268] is 36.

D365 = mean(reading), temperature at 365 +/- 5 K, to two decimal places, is 4.97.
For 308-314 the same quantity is 4.57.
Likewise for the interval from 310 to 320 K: 4.28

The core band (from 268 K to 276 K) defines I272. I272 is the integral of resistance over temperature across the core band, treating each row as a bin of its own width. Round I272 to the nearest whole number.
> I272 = 43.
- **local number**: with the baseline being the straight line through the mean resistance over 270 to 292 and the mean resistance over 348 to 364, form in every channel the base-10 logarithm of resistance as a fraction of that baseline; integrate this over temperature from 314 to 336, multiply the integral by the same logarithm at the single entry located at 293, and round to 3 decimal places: -0.021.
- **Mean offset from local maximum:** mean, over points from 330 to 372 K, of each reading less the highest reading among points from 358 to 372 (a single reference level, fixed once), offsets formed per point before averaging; -1.5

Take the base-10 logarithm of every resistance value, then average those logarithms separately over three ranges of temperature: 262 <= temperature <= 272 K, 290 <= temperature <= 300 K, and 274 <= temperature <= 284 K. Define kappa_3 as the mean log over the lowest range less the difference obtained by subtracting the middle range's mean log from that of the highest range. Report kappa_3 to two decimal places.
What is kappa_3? 0.69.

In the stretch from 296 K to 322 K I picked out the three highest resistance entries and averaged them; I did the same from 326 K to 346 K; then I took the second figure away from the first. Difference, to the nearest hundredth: 1.14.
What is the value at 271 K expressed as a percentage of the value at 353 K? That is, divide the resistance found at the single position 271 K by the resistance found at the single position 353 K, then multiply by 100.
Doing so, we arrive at 165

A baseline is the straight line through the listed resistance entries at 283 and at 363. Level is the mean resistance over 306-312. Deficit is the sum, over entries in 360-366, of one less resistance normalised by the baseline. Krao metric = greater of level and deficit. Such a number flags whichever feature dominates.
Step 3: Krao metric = 4.62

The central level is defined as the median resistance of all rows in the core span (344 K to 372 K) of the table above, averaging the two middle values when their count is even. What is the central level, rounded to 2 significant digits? 4.1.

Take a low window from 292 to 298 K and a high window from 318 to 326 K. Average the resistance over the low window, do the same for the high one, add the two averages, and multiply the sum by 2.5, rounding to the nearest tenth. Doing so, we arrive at 23.0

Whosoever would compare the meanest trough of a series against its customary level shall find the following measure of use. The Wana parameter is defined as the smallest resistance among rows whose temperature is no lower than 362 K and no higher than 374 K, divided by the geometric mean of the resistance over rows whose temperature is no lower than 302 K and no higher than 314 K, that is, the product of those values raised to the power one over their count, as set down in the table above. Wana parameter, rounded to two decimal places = 1.01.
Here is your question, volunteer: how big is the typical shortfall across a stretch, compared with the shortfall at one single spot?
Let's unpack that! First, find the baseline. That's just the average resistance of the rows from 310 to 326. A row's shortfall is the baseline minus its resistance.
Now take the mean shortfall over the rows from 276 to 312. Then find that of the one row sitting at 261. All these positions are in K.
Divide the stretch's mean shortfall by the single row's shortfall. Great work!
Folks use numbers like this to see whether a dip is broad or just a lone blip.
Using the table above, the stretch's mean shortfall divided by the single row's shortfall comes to 0.8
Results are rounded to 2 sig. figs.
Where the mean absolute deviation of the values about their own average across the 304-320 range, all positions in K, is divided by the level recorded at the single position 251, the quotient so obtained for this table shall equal 0.050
